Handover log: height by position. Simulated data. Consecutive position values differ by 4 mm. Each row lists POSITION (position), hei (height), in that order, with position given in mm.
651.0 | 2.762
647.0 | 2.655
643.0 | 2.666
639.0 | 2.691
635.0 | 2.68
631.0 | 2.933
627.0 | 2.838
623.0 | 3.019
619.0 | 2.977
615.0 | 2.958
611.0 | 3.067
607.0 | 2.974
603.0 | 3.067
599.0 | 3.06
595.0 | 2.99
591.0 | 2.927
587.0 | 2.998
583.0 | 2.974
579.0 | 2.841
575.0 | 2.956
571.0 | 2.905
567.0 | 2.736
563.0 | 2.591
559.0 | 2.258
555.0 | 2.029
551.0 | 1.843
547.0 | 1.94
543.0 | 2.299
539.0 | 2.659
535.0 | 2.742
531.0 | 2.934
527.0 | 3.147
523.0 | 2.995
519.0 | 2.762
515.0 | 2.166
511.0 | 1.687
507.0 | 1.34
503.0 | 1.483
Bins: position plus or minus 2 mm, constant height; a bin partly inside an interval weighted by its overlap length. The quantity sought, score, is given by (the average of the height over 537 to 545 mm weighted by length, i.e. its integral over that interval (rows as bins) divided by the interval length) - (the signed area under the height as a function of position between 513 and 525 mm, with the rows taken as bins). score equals -29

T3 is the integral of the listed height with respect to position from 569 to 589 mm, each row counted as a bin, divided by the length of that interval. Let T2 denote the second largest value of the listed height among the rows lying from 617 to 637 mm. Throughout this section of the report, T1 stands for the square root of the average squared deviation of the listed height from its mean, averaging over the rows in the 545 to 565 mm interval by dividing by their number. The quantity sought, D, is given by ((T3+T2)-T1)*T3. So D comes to 16.6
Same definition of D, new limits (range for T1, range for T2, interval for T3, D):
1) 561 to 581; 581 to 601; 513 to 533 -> 15.9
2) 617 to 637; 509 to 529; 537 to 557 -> 10.8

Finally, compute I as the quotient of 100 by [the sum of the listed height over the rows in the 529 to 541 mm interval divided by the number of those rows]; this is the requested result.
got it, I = 36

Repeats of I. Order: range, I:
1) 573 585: 34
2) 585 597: 34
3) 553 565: 44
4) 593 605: 33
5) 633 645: 37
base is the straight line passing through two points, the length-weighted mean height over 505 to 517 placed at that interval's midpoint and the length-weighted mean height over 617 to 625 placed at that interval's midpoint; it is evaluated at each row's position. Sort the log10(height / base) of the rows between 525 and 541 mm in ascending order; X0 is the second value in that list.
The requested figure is 0.14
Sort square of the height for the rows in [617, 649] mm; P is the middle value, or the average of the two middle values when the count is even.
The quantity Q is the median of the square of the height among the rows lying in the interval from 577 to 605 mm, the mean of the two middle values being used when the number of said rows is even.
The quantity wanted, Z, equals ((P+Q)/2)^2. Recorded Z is 69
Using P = 7.65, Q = 9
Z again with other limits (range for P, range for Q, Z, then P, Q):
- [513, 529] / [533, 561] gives 45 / 8.30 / 5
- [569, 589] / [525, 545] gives 66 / 8.74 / 8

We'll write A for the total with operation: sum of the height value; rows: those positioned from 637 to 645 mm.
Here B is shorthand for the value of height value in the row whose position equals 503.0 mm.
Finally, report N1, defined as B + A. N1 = 7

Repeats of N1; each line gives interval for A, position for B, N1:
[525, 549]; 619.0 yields 19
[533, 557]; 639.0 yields 16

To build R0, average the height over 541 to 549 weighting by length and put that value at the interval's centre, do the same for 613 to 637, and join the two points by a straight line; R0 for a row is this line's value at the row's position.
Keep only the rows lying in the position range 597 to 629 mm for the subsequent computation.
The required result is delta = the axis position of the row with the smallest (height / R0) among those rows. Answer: 627.0 mm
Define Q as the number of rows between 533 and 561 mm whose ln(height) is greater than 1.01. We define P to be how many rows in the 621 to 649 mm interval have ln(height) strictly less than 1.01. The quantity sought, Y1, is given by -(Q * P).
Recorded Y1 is 0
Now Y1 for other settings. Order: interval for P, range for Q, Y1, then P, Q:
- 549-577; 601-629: -35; 5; 7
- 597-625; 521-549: 0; 0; 3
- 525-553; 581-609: -35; 5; 7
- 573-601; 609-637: 0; 0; 6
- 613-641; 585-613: -14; 2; 7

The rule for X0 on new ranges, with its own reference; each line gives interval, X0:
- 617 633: -0.03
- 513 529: 0.18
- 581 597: 0.04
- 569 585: 0.07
